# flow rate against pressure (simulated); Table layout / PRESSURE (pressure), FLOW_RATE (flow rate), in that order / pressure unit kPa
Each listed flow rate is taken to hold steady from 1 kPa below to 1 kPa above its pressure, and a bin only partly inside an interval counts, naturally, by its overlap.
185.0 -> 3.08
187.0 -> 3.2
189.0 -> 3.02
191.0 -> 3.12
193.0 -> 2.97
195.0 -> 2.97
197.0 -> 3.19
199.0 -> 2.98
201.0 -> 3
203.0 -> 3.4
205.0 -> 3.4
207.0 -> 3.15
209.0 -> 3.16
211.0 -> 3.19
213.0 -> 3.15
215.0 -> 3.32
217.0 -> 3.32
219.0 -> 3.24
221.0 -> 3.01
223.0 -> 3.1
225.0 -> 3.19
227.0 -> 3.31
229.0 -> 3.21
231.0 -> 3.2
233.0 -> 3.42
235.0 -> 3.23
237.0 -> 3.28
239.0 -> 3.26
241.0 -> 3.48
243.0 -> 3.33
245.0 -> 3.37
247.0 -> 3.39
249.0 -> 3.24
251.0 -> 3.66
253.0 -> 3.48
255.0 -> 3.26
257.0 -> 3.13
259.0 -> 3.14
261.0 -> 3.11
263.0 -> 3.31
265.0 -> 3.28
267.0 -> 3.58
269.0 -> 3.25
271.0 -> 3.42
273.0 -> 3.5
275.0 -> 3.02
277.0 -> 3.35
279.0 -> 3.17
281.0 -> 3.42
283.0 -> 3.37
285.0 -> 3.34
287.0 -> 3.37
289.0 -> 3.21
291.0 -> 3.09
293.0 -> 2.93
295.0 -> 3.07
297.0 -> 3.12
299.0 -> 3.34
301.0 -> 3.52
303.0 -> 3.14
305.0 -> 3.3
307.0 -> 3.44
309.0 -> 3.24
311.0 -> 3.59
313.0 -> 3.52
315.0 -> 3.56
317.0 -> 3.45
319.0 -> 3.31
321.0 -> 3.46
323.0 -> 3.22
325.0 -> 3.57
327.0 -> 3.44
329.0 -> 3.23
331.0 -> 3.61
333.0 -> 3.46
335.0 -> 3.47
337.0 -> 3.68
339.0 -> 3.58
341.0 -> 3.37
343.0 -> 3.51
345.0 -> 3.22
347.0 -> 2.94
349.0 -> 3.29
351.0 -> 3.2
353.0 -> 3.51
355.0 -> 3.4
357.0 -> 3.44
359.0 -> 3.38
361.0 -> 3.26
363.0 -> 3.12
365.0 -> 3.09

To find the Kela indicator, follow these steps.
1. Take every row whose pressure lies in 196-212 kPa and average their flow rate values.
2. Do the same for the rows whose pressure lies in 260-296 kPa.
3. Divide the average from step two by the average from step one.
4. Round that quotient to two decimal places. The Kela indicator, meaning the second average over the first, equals 1.03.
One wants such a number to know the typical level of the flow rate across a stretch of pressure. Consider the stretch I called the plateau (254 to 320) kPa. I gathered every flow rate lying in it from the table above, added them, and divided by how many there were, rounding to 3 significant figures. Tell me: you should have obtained 3.30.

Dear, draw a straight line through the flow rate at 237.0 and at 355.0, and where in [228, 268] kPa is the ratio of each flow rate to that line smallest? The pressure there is 261.0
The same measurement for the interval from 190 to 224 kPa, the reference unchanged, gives 195.0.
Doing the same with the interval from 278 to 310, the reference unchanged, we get 293.0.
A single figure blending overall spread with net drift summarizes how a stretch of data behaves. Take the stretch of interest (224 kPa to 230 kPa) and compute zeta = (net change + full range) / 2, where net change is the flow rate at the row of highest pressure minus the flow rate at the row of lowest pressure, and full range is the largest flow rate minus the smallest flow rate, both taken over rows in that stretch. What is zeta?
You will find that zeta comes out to 0.070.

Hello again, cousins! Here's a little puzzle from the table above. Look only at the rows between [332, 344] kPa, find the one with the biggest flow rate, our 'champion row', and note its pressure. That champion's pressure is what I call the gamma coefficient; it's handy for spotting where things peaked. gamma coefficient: 337.0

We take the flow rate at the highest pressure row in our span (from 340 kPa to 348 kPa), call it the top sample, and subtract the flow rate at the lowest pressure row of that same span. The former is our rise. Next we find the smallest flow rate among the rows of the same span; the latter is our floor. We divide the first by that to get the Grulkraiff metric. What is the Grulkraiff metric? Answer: -0.15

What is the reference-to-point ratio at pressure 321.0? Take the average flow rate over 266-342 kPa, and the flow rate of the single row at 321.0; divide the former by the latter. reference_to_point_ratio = 0.97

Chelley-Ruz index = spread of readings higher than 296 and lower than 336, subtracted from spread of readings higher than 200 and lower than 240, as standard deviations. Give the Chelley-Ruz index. -0.034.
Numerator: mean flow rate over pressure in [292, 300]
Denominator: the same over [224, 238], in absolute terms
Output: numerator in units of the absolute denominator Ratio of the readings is 0.95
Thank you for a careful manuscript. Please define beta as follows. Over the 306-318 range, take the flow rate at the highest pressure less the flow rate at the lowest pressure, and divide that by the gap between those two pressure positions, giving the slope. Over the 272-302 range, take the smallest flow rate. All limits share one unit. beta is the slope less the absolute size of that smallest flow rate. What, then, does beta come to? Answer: -2.93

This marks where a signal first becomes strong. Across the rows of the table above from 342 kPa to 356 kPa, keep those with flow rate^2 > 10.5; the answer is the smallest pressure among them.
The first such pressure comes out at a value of 343.0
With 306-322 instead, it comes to 307.0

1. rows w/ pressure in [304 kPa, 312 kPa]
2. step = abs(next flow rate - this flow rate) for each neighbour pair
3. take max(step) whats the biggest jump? 0.35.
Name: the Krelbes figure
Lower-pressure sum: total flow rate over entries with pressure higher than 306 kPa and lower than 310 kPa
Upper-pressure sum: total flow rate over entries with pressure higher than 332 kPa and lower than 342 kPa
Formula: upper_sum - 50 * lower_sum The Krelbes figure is -316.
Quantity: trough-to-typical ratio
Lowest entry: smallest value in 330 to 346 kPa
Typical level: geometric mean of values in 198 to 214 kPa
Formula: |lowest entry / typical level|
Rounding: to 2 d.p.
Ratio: 1.01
